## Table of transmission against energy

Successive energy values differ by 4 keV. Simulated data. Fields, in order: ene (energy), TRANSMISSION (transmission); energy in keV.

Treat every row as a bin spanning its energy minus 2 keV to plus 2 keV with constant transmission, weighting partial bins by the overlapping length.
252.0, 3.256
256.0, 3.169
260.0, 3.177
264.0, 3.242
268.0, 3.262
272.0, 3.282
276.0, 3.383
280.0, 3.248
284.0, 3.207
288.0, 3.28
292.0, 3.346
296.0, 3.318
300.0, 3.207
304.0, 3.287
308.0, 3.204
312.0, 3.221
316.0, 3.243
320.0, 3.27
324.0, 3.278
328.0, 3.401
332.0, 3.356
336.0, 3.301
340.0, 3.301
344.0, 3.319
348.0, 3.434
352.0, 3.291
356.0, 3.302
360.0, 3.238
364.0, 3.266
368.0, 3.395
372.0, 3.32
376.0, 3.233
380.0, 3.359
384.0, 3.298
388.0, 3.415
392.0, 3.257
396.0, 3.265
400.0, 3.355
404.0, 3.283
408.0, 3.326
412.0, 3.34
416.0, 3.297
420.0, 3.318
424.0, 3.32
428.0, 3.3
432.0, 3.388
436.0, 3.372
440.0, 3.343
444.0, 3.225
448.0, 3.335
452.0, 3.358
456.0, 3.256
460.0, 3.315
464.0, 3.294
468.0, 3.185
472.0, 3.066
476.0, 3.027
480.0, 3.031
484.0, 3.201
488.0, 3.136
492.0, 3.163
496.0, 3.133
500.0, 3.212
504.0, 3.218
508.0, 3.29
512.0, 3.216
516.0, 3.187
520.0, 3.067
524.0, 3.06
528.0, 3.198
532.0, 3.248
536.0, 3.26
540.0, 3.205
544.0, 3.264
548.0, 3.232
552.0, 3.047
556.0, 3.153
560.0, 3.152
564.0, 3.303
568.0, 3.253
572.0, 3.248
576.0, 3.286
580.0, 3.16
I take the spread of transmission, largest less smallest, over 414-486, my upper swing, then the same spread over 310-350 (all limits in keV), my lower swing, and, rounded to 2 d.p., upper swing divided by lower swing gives 1.69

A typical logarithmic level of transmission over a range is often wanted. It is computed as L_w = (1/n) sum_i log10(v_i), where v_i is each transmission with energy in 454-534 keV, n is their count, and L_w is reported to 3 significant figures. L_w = 0.502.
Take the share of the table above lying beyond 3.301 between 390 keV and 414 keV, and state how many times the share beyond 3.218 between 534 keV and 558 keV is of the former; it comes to 1.0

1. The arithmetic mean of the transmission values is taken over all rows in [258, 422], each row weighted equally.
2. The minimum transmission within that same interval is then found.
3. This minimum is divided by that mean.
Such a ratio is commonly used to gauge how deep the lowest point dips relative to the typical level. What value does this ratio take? 0.96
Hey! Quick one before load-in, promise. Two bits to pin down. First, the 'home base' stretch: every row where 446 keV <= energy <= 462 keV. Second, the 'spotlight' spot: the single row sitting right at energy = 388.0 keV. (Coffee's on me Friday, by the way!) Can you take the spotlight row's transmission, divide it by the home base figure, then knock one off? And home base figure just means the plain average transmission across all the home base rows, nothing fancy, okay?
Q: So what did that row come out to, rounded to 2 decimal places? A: 0.03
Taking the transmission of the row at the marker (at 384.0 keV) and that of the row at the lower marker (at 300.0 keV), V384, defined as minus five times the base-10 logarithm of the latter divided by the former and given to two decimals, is 0.06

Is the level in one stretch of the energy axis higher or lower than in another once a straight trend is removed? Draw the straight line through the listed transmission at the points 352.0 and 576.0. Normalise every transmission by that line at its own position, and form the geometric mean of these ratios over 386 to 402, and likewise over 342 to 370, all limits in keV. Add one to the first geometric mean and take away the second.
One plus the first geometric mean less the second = 1.00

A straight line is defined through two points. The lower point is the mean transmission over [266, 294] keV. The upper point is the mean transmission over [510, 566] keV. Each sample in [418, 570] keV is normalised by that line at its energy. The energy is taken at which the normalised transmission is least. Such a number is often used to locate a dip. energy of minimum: 476.0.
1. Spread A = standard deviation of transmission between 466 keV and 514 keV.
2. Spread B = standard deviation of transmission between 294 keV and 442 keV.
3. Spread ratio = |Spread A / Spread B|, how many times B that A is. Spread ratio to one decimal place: 1.4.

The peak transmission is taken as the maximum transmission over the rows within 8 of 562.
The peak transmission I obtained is 3.303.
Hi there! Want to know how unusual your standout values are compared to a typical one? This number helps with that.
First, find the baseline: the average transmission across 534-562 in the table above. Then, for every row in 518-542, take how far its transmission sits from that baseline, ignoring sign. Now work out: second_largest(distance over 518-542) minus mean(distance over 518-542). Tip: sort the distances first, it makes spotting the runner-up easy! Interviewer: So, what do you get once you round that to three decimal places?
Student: 0.052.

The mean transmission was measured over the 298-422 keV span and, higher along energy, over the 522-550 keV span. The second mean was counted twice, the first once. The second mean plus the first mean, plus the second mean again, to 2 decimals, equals 9.72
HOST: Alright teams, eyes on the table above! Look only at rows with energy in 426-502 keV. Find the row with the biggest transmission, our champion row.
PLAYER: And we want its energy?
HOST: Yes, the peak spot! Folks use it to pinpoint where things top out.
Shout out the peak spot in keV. 432.0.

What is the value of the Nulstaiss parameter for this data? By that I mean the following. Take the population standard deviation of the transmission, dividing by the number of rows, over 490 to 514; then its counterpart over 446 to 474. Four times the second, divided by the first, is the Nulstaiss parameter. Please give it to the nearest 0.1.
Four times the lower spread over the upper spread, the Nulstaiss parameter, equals 7.7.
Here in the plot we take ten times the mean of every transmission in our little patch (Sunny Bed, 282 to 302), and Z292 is 32.7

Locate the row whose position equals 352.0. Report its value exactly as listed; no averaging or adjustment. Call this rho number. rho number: 3.291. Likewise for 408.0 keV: 3.326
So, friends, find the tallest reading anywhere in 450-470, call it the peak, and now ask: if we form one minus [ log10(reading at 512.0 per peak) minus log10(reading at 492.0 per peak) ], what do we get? 0.99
